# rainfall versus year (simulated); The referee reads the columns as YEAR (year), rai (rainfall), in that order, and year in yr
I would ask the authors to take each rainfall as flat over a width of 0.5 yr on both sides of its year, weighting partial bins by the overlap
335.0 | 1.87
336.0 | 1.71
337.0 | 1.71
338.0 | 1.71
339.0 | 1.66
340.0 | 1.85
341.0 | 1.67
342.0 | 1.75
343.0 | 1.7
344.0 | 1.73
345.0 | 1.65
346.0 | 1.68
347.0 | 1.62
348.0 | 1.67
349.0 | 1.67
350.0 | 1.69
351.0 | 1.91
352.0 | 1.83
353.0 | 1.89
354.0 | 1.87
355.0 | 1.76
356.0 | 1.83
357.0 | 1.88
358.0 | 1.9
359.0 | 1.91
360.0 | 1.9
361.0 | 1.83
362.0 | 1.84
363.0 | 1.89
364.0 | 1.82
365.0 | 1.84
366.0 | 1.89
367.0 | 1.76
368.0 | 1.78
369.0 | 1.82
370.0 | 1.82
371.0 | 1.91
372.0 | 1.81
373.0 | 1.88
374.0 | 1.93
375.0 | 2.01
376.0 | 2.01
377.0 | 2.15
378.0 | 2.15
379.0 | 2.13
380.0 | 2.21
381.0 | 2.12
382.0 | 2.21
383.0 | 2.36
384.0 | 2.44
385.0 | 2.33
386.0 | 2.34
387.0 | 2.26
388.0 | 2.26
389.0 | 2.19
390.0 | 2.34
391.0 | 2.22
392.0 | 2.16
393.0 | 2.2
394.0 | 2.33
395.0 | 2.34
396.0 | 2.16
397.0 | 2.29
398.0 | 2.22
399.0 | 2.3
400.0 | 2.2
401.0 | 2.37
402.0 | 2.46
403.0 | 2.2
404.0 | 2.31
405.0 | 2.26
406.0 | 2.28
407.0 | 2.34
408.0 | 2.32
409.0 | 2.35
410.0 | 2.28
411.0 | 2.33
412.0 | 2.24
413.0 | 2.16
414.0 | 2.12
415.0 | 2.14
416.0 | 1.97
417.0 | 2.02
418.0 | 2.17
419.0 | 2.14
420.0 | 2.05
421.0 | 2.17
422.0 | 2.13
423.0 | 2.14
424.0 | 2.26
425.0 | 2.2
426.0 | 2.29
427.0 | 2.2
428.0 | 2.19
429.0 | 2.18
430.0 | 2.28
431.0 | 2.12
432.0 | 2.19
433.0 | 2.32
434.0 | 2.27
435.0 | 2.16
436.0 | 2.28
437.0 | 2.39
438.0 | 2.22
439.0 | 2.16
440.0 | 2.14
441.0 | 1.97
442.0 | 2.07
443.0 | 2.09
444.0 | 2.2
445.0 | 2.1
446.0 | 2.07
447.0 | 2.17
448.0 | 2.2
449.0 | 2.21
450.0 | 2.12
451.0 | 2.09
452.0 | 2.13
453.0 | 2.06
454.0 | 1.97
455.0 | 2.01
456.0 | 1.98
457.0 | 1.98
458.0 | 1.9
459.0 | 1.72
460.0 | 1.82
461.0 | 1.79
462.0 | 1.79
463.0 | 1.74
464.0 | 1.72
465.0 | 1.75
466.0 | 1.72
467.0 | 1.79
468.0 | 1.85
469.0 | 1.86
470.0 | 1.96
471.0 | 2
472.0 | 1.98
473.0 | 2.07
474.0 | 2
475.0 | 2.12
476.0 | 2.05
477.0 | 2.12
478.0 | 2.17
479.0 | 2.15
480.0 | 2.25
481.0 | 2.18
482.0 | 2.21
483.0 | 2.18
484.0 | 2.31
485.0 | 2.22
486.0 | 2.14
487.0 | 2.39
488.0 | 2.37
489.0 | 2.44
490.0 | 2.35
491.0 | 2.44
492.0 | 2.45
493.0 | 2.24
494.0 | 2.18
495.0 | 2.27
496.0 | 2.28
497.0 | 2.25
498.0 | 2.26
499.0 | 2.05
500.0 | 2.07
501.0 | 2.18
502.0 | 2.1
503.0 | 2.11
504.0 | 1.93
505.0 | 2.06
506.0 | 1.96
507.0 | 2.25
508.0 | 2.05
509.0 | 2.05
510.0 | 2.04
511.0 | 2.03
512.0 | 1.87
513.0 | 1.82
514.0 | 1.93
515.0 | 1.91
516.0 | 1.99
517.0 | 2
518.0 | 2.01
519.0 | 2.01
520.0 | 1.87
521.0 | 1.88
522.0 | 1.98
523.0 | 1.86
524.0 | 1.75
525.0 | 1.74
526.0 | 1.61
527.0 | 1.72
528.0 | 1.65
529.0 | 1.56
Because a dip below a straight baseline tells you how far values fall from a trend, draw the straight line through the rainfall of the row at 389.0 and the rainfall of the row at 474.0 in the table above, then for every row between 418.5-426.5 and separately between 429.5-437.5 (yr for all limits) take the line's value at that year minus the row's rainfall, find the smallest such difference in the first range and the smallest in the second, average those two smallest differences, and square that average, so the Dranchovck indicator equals 0.06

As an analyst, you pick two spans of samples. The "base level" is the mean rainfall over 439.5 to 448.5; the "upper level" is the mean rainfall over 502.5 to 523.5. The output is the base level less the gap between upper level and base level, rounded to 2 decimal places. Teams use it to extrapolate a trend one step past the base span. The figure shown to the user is 2.24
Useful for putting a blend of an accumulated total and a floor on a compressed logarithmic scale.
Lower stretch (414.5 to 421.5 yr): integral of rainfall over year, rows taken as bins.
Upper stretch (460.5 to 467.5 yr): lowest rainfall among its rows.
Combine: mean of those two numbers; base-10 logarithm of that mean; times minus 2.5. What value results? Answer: -2.3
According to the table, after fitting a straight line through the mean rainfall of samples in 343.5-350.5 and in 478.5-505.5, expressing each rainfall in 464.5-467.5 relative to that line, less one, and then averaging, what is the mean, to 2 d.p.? -0.18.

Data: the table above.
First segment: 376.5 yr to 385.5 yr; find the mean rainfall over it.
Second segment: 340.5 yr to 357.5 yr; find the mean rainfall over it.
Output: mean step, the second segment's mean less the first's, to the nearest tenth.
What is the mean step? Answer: -0.5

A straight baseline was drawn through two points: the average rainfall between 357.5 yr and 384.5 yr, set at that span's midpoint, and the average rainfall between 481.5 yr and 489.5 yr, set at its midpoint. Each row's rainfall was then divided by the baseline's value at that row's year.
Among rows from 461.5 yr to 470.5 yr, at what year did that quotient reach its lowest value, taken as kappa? 466.0 yr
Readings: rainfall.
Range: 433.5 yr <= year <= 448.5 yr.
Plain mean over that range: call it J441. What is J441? 2.17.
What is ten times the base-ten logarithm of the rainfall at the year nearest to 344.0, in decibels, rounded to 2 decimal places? 2.38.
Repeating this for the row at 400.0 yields 3.42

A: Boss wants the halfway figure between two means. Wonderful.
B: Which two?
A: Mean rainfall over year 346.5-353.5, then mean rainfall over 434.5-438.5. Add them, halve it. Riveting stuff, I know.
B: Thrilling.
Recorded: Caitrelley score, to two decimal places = 2.01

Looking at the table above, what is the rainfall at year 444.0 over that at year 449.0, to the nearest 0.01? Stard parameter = 1.00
